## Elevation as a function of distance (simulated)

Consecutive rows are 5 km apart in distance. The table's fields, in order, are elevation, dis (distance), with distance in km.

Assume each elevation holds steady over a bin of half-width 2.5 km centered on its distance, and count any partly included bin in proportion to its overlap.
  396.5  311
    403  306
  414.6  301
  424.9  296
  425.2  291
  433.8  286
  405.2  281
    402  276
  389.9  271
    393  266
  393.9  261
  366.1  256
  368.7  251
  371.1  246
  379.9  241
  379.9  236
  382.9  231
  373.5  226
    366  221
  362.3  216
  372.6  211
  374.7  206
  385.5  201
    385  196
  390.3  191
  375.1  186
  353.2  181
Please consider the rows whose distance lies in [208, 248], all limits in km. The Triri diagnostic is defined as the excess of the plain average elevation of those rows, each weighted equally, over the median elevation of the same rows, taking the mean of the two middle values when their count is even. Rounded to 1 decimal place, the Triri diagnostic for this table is 0.5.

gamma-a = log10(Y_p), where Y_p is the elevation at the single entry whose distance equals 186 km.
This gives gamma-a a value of 2.57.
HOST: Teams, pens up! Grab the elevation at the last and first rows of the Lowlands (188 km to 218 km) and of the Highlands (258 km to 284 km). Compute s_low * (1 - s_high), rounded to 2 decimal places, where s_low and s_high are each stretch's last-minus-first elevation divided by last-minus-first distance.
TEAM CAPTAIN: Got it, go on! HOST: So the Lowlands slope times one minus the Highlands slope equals -0.49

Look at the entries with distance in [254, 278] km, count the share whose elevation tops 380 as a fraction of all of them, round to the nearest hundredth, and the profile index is 0.80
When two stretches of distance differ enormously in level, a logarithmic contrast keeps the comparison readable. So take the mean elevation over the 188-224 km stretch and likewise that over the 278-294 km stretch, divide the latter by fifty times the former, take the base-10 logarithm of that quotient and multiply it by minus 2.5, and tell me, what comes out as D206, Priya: 4.13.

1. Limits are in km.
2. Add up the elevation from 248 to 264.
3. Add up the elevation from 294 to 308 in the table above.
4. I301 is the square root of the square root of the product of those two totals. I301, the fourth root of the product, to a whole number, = 34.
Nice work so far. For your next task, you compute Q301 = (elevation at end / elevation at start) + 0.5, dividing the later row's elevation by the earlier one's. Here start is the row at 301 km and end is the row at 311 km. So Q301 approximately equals 1.46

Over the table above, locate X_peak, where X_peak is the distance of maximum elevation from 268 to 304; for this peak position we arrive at 286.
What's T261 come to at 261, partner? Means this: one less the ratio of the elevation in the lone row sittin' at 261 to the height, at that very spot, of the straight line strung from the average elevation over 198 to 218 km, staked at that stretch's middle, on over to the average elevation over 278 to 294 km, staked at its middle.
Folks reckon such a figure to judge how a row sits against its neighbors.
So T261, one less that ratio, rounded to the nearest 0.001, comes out 0.030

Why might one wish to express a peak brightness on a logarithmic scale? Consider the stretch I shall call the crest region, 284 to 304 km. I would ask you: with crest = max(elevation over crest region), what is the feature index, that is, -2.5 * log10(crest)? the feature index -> -6.59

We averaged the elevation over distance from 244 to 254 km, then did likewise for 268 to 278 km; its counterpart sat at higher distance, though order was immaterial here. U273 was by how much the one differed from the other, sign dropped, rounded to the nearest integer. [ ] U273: 26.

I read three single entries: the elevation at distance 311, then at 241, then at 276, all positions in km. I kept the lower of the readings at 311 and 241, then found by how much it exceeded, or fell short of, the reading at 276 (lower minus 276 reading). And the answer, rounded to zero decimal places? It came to -22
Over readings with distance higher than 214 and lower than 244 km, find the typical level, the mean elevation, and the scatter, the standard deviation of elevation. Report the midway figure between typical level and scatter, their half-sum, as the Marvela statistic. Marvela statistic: 191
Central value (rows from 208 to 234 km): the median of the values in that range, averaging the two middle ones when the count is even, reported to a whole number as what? 373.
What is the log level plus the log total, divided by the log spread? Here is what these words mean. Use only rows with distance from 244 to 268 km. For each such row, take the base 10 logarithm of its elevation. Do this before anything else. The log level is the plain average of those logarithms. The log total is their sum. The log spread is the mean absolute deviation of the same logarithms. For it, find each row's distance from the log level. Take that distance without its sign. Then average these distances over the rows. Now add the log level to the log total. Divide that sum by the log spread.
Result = 1139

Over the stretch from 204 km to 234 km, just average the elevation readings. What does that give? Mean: 372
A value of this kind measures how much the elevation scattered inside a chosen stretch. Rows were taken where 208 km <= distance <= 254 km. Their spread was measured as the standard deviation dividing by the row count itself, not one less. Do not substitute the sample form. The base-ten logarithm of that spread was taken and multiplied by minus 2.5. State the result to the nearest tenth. -2.0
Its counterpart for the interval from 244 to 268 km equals -2.7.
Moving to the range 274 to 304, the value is -2.6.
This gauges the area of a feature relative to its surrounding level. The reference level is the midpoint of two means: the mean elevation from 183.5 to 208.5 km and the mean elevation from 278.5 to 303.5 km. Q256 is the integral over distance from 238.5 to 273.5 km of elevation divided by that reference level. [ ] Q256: 33.2 km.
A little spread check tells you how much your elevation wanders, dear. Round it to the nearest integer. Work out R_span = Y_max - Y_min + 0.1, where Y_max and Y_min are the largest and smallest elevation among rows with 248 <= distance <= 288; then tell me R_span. 68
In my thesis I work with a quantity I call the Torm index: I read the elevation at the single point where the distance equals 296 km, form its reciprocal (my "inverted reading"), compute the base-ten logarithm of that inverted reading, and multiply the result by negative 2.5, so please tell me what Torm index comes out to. 6.57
